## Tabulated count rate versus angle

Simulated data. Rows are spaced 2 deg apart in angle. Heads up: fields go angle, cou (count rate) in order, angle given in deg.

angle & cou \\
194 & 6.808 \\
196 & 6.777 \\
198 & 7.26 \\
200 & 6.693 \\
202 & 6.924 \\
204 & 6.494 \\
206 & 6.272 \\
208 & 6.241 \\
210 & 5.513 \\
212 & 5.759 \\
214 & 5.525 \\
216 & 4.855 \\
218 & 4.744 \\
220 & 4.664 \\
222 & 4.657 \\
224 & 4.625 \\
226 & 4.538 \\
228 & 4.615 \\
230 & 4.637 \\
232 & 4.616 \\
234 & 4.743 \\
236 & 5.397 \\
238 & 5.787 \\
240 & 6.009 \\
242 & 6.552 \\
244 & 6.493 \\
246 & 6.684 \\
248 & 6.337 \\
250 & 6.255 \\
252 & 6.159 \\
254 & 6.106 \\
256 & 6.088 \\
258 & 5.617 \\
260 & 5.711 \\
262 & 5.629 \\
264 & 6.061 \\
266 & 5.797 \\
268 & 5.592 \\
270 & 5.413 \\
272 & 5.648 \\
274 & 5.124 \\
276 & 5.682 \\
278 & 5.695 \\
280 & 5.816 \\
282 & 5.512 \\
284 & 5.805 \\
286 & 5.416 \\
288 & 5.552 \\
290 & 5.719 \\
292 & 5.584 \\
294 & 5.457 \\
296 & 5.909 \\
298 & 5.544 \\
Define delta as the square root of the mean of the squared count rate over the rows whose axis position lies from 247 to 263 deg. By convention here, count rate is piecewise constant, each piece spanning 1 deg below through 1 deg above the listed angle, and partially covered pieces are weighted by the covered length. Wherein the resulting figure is 6.0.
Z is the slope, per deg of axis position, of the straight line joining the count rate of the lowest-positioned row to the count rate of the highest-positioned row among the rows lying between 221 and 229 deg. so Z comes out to -0.01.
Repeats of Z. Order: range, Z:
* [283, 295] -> -0.03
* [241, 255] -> -0.04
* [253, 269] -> -0.04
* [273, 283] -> 0.05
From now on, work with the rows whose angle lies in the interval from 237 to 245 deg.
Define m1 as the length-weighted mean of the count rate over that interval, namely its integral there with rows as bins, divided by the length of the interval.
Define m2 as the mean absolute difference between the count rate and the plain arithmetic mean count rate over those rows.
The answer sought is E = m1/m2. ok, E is 20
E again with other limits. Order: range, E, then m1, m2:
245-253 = 39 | 6.36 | 0.16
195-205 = 33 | 6.83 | 0.21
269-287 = 31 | 5.57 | 0.18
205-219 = 12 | 5.56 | 0.46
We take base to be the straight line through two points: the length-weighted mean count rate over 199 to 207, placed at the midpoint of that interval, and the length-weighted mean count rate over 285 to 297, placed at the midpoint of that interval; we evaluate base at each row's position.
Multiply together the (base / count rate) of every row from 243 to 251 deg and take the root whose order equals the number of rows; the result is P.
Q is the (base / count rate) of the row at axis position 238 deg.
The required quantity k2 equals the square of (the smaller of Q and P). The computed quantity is 0.90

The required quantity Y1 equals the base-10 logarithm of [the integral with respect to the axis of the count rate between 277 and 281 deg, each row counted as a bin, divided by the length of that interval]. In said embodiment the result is 0.760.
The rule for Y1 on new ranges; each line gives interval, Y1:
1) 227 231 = 0.665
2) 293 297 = 0.755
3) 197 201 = 0.844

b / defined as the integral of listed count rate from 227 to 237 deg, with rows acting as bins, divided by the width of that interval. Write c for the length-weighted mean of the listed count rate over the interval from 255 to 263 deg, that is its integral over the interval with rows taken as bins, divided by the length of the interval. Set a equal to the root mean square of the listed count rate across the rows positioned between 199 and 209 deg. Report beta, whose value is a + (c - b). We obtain 7.5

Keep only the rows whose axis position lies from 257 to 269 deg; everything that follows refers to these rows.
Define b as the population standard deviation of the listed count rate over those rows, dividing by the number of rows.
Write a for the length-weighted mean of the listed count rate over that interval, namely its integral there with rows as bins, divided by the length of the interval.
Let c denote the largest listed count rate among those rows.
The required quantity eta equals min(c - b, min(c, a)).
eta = 5.7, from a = 5.7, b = 0.16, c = 6.061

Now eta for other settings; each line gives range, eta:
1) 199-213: 6.3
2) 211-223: 5.0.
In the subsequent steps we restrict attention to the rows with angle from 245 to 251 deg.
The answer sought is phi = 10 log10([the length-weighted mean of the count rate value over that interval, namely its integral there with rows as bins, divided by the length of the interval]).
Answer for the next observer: 8.08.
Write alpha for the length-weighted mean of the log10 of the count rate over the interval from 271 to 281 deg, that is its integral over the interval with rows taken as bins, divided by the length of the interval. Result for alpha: 0.747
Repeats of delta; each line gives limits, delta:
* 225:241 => 5.1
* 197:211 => 6.5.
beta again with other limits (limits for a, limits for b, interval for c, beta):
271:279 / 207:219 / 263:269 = 5.9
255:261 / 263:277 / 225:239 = 5.1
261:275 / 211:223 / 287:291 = 6.2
